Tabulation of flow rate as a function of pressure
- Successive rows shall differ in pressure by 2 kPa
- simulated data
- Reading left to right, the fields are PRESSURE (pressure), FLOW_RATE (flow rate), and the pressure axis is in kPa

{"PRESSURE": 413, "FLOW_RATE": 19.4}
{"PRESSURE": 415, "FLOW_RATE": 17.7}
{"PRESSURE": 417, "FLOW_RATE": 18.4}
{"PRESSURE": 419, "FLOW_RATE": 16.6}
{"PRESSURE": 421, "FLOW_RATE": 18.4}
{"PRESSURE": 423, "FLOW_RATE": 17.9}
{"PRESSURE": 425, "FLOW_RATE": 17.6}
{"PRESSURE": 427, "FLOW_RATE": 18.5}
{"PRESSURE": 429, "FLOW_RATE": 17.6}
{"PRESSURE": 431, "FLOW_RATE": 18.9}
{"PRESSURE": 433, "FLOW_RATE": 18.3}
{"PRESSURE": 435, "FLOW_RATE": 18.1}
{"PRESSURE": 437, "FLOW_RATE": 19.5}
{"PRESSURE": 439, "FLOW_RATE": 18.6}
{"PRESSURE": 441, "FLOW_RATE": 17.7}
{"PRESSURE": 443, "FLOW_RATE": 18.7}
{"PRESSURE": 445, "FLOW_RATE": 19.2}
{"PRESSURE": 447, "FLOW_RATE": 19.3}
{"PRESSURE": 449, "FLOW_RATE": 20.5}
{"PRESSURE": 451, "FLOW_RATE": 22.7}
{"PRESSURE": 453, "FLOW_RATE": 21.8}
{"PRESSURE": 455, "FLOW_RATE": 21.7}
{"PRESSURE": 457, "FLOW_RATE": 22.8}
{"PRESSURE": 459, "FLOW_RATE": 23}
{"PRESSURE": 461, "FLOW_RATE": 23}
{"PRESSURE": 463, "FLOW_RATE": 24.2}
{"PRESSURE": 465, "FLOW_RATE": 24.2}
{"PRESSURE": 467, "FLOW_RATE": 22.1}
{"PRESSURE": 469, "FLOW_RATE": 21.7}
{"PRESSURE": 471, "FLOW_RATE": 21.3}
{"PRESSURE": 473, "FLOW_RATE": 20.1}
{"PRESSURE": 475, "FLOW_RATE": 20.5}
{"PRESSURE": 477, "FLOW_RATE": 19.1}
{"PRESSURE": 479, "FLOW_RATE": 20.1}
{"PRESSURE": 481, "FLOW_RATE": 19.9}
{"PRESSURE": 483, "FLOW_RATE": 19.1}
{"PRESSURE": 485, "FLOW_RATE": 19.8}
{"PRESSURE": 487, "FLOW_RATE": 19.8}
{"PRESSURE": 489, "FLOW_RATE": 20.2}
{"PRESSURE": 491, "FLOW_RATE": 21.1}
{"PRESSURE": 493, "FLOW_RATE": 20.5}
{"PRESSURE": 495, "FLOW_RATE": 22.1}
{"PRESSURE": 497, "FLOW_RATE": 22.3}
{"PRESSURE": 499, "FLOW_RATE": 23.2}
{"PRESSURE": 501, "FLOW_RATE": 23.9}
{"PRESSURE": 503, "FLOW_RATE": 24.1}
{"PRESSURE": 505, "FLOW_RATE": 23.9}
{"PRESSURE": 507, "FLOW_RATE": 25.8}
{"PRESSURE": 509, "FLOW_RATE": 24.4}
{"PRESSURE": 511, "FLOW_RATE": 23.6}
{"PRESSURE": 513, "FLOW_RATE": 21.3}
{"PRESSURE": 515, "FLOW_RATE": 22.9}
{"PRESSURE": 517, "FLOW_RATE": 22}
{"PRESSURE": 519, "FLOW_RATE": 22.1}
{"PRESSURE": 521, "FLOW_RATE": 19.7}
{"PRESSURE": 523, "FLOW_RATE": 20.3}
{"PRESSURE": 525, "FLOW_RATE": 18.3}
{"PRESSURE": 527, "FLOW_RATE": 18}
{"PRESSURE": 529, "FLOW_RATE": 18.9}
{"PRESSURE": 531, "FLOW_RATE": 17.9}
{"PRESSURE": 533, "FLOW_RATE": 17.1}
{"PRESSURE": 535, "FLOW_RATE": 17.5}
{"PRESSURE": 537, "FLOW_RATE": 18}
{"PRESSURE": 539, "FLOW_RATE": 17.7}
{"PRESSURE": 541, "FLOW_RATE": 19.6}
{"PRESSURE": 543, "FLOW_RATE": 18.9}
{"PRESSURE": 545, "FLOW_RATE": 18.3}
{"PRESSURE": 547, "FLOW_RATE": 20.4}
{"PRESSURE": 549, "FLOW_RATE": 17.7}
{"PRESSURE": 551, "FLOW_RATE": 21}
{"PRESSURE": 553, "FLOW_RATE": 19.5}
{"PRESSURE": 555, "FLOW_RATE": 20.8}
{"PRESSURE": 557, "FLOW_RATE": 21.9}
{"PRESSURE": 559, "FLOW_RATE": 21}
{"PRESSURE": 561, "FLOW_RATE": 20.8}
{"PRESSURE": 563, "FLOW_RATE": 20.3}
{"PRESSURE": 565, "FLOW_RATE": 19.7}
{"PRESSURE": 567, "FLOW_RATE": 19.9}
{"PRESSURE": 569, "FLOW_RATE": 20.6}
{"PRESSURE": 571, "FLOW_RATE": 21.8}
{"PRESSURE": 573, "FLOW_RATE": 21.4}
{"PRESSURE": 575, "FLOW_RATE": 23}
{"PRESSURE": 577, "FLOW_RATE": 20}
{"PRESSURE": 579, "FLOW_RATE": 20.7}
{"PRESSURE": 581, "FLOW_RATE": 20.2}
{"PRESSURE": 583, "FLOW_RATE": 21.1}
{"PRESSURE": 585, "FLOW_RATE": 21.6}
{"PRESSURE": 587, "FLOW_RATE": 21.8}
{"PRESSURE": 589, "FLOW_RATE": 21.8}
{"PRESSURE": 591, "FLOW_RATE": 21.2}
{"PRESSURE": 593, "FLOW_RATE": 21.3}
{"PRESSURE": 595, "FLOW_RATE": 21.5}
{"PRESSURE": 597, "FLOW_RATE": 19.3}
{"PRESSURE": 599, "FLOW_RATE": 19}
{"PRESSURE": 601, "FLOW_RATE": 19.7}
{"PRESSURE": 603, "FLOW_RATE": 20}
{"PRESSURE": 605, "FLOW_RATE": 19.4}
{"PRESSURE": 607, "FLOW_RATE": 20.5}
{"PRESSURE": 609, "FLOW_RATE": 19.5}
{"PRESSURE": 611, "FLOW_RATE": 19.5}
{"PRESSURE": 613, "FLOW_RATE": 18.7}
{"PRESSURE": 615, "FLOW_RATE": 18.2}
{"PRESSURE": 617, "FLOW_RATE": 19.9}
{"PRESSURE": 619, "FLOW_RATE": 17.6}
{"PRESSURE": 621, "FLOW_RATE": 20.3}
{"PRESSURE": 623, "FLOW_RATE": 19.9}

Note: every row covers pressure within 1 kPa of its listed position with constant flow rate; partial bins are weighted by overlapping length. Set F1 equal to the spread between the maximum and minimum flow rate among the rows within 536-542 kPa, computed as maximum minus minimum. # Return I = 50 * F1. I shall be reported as 95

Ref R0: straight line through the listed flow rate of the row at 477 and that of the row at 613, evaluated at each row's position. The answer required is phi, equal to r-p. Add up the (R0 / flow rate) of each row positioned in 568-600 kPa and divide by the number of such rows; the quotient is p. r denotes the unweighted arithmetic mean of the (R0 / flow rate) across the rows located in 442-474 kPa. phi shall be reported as -0.01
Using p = 0.90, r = 0.89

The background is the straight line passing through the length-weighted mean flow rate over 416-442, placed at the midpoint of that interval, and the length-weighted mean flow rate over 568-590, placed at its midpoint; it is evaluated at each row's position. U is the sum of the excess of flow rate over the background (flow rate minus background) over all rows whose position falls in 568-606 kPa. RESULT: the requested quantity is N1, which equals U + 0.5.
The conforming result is -11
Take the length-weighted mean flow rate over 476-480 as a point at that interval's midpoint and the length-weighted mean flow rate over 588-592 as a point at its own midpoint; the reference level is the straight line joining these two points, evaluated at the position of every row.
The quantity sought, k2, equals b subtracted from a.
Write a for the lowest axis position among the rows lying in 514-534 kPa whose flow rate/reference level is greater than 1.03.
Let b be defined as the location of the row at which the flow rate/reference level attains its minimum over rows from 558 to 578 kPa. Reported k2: -50 kPa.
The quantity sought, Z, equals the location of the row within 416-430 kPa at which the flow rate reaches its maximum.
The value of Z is 427 kPa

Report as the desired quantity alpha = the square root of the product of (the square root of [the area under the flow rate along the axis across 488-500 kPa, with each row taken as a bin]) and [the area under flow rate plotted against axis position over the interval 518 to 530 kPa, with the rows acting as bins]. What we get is 61.4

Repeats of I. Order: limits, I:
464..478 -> 255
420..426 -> 40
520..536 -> 160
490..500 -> 135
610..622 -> 135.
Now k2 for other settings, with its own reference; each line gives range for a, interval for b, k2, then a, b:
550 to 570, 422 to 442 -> 116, 557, 441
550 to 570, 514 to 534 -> 24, 557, 533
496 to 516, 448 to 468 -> 48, 497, 449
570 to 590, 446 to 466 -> 128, 575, 447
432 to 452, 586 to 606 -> -162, 437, 599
